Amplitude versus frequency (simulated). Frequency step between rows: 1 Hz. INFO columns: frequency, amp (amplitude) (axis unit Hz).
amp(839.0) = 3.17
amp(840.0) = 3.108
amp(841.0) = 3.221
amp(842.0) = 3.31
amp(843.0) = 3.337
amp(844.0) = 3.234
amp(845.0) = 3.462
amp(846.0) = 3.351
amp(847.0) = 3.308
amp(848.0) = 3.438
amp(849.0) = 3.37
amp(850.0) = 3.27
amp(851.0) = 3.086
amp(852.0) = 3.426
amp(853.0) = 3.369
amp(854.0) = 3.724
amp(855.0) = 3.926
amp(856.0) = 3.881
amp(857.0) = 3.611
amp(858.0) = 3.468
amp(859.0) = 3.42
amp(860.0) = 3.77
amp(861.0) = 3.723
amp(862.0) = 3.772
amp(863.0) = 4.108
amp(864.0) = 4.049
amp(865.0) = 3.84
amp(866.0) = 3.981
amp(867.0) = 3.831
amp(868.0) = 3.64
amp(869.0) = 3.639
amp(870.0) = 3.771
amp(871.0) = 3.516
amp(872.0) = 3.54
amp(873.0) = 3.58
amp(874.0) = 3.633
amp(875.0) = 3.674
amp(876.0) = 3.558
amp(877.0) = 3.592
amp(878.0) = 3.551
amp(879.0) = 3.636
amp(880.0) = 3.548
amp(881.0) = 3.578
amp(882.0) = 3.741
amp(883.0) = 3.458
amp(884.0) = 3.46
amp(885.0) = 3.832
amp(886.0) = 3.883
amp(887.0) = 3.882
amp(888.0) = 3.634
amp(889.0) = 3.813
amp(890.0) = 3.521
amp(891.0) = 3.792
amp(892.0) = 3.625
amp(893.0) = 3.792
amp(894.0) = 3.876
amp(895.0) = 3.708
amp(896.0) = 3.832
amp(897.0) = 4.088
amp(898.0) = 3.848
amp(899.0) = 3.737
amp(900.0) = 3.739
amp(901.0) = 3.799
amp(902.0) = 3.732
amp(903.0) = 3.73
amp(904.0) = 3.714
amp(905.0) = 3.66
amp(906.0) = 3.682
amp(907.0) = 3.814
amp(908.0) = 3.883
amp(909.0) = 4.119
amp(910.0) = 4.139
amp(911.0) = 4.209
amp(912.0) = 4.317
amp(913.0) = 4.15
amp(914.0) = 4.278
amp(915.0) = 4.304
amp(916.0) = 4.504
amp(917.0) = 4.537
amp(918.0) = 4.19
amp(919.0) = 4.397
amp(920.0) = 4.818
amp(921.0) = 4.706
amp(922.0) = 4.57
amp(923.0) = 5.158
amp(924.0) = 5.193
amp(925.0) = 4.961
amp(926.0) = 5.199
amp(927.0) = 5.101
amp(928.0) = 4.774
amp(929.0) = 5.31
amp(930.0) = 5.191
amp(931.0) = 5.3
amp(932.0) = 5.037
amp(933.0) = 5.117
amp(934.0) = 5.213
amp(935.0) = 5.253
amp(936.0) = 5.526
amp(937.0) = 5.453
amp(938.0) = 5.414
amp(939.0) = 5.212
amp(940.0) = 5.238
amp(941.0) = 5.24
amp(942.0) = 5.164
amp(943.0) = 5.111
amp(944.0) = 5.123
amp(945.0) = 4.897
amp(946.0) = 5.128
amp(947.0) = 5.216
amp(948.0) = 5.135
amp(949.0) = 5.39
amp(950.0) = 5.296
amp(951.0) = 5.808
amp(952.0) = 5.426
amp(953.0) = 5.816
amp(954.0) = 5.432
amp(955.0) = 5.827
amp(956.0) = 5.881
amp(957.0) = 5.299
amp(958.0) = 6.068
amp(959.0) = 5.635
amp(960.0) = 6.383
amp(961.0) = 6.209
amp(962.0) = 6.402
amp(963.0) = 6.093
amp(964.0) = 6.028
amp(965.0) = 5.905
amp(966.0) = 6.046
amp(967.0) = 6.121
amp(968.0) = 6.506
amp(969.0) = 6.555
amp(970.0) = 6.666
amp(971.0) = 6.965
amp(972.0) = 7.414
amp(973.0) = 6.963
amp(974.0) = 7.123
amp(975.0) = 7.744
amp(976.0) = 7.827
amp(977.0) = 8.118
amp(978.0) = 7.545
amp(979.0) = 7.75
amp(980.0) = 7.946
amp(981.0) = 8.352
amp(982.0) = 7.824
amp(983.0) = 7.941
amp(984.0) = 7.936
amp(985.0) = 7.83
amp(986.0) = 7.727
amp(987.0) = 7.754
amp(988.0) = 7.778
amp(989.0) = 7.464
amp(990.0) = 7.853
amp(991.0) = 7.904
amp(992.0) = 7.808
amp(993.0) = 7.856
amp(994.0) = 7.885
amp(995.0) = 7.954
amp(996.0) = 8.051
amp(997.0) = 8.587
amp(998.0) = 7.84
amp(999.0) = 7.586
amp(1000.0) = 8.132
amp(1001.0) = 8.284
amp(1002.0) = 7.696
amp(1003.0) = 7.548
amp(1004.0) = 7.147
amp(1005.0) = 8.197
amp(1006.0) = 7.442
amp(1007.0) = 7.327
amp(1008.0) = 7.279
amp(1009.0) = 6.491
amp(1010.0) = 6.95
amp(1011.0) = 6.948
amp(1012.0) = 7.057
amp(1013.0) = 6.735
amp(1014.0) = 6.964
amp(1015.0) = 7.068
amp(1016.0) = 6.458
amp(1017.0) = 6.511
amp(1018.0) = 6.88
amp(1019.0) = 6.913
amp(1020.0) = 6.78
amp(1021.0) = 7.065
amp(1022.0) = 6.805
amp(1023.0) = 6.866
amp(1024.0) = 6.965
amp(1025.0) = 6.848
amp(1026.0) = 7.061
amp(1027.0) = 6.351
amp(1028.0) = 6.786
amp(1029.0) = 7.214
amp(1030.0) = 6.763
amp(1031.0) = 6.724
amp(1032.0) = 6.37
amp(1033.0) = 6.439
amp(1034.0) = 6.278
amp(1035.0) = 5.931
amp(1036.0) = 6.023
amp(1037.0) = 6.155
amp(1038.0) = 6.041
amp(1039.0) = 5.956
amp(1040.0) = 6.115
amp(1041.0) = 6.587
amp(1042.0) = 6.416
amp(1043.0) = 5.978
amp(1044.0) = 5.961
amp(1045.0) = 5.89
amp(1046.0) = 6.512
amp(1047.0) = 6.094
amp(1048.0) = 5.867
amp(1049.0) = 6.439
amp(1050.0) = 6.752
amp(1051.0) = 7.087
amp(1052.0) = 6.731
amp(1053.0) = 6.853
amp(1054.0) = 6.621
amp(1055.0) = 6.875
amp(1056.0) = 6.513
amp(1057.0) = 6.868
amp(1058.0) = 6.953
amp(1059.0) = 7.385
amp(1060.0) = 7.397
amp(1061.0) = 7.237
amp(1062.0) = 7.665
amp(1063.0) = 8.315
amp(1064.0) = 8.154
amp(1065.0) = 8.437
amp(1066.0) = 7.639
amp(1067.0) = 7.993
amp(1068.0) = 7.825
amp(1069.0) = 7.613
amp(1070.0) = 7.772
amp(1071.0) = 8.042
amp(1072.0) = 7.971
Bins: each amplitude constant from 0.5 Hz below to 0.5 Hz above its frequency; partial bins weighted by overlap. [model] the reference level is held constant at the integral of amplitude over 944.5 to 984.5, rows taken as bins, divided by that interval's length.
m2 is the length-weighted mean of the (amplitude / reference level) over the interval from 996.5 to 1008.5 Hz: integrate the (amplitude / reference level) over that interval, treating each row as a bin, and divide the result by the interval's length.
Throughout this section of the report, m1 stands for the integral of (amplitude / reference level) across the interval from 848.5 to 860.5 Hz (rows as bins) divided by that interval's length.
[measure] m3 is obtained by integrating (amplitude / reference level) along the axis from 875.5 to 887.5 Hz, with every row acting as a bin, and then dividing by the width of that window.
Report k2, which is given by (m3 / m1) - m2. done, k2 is -0.17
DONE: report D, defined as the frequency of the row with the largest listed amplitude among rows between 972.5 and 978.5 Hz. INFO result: 977.0 Hz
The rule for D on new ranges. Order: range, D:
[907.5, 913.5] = 912.0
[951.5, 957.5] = 956.0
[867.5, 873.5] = 870.0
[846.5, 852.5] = 848.0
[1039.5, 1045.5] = 1041.0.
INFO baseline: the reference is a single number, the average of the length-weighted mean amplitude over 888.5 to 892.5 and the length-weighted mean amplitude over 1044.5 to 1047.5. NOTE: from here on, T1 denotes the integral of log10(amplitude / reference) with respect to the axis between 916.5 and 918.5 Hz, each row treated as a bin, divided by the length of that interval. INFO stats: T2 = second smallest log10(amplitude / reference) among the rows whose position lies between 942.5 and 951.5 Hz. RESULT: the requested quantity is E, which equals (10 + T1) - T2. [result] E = 9.9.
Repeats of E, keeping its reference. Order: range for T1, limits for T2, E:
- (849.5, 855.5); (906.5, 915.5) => 9.9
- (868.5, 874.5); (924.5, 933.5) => 9.9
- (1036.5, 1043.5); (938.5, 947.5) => 10.1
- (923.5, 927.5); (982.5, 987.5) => 9.8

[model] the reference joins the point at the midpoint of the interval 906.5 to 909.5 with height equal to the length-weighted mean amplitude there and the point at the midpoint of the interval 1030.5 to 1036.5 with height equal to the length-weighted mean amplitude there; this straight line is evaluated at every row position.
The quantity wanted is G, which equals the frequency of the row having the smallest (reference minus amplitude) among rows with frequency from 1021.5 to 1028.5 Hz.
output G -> 1026.0 Hz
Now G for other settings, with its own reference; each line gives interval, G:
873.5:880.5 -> 875.0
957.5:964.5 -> 960.0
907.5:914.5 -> 912.0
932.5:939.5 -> 936.0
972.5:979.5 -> 977.0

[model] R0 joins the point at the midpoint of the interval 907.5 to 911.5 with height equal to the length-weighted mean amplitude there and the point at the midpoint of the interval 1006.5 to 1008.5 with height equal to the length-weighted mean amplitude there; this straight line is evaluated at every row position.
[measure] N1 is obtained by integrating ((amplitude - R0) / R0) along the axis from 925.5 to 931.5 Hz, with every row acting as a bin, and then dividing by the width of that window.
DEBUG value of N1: 0.09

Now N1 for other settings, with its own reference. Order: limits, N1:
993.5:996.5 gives 0.16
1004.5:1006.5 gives 0.08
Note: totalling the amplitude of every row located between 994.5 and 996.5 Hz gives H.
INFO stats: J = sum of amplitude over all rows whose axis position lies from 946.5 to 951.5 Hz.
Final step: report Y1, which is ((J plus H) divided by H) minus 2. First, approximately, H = 16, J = 27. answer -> 0.68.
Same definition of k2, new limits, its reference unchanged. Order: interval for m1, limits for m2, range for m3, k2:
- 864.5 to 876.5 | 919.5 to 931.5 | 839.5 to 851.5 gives 0.12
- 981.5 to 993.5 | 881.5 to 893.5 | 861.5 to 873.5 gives -0.09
